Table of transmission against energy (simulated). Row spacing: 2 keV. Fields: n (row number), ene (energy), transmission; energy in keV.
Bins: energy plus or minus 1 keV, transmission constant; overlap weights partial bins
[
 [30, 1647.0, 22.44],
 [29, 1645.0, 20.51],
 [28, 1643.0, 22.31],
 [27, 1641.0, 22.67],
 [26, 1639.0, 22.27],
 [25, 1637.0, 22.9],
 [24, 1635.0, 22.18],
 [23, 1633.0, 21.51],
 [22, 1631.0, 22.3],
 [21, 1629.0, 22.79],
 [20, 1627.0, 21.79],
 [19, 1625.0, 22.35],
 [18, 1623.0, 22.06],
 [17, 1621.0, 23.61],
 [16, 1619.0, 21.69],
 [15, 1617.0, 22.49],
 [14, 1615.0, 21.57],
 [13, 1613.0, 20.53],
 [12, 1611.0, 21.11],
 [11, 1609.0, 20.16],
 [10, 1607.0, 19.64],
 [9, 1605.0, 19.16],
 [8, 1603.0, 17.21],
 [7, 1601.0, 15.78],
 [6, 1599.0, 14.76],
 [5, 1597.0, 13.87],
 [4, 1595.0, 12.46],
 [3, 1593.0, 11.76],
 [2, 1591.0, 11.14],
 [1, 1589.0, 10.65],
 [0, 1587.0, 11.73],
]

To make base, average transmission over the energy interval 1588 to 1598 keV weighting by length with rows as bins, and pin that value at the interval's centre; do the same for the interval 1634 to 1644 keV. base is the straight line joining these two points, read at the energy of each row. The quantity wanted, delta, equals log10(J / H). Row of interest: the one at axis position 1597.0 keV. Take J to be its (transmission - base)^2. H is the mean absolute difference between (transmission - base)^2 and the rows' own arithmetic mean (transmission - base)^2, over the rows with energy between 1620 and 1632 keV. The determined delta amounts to -0.8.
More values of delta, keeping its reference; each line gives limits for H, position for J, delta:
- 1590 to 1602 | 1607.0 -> 1.2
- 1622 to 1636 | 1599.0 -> -0.2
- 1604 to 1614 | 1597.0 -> -0.3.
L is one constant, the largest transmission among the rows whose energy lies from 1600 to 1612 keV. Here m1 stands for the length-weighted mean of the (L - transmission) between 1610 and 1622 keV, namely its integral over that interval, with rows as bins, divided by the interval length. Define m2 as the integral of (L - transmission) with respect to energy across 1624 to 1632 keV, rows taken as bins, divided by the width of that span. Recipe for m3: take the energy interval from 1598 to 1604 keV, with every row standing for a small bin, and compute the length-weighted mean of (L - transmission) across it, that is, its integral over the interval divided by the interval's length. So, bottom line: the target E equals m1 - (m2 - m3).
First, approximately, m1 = -0.7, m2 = -1.2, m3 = 5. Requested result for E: 5.7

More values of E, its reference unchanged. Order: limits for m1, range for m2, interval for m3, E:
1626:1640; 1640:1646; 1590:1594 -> 9.2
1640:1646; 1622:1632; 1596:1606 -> 5.4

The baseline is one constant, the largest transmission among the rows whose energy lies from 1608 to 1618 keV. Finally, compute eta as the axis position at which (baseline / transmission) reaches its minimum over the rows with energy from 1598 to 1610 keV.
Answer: 1609.0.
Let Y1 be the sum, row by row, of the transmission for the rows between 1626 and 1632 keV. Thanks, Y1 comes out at 67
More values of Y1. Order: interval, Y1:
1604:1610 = 59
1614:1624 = 111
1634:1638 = 45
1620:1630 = 113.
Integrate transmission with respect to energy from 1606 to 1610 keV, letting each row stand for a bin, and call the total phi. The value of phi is 80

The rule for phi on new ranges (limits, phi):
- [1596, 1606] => 162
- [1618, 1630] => 269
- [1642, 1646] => 86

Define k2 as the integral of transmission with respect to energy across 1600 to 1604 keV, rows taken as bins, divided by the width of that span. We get 16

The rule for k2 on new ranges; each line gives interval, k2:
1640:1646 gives 22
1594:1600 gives 14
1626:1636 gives 22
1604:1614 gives 20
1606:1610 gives 20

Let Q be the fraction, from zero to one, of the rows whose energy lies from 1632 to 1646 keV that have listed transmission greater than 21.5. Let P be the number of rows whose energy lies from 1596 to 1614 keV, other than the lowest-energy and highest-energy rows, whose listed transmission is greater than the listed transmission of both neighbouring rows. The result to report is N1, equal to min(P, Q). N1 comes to 0.9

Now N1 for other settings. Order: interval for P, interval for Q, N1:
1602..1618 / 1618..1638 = 1.0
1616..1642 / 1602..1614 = 0.0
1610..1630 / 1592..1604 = 0.0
